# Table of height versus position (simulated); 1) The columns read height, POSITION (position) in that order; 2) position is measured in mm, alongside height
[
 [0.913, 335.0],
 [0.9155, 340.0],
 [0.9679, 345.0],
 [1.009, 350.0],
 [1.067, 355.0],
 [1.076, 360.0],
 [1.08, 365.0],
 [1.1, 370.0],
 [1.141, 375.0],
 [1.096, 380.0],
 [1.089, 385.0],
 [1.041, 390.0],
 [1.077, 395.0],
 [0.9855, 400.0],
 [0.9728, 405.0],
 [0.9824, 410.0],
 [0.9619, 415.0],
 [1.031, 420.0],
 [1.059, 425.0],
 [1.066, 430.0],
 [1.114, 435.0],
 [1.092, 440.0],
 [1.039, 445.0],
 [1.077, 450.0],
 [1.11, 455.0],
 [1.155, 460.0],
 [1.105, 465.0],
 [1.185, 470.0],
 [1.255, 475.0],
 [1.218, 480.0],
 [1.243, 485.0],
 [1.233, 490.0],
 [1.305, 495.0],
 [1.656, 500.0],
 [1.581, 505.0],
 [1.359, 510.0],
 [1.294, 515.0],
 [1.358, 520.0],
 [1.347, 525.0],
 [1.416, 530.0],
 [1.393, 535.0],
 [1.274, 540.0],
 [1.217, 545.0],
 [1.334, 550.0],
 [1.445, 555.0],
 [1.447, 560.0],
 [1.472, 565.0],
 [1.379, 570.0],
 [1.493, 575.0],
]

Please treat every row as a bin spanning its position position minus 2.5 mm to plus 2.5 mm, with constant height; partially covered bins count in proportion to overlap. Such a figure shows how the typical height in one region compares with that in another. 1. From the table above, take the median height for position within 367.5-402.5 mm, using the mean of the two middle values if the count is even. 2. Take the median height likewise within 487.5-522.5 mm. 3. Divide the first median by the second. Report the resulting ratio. 0.80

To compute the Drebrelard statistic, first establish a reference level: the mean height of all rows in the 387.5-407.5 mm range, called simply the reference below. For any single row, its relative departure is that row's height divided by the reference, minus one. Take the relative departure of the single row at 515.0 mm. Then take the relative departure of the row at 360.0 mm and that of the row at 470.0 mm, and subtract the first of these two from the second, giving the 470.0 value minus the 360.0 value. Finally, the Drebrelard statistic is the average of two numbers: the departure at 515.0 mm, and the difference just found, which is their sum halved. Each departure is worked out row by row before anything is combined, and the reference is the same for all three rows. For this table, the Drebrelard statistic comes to 0.19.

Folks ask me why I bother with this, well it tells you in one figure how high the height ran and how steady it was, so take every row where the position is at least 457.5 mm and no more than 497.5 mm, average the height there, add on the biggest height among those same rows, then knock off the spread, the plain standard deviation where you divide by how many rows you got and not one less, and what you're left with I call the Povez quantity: 2.46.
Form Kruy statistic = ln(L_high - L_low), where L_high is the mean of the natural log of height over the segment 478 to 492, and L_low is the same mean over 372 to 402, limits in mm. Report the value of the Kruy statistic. -2.0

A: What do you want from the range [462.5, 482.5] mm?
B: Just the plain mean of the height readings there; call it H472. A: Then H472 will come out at 1.19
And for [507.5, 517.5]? 1.33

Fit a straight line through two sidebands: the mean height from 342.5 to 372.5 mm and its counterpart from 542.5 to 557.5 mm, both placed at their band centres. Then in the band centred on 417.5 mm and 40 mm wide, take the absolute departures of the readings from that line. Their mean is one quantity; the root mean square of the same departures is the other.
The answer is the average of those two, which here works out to 0.119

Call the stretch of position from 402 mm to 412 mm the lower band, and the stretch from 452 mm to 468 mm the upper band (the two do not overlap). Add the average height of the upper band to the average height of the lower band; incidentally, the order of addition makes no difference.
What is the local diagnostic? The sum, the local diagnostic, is 2.1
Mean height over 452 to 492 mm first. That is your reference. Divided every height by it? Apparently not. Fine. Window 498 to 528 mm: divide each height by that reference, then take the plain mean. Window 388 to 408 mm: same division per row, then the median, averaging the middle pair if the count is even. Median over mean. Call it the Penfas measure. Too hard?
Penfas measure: 0.71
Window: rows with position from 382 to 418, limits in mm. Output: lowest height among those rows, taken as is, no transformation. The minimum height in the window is 0.9619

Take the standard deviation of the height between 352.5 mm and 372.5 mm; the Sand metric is 0.01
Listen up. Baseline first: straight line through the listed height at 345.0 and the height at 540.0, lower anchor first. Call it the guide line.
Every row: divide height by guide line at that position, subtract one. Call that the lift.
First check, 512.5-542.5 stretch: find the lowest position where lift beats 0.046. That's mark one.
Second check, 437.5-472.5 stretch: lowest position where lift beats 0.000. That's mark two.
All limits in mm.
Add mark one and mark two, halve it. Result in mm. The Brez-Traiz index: 487.5 mm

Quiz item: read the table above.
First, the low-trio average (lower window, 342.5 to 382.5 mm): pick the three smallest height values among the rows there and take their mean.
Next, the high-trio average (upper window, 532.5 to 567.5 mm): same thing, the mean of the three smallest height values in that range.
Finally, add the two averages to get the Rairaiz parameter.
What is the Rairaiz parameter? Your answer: 2.29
